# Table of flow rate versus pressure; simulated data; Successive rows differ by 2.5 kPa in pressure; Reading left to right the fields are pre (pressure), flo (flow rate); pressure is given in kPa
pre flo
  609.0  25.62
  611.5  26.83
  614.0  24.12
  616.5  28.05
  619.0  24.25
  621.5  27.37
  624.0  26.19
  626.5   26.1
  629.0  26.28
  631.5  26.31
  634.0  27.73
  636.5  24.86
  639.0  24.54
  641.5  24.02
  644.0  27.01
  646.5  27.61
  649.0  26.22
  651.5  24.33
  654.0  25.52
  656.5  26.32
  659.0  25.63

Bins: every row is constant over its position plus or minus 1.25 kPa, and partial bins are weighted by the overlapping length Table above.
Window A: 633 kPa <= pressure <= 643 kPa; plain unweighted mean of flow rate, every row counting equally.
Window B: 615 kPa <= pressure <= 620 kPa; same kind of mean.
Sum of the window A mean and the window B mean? 51.4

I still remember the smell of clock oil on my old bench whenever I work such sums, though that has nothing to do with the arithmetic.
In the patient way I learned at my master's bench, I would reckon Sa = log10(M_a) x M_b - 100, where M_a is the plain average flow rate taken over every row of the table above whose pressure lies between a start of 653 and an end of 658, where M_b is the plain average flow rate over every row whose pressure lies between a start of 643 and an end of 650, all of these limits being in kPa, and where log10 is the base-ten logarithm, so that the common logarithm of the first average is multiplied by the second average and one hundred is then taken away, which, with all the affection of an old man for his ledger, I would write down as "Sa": -61.9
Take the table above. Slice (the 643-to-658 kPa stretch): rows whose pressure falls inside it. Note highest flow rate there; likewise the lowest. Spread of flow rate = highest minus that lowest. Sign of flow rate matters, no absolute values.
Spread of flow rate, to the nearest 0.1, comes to 3.3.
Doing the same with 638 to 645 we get 3.0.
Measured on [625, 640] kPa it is 3.2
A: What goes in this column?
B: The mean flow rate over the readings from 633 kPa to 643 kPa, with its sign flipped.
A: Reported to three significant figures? -25.3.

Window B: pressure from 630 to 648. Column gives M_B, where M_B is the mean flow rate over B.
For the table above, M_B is 26.0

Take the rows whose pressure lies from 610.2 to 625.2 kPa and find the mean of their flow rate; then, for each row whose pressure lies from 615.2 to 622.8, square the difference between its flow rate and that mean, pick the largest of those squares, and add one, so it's 4.67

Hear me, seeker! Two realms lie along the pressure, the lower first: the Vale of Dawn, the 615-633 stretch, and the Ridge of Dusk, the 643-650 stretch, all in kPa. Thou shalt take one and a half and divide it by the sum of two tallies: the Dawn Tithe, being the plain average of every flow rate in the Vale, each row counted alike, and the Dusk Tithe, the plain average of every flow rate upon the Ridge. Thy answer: 0.0281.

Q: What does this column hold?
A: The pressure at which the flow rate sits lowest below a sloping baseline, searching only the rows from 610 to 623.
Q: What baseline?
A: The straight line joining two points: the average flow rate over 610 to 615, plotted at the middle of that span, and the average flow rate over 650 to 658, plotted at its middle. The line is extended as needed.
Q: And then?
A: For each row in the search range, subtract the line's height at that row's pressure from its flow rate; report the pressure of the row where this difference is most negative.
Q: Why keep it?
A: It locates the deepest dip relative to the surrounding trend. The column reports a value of 614.0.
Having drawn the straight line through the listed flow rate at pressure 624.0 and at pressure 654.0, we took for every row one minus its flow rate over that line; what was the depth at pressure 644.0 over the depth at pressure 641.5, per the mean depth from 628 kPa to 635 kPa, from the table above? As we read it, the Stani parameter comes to 25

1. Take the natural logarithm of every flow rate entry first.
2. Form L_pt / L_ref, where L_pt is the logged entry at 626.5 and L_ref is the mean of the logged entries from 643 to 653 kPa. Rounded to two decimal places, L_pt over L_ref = 1.00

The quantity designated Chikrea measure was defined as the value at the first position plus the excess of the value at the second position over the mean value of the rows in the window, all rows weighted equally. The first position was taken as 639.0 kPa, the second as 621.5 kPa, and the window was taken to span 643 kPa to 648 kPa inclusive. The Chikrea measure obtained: 24.6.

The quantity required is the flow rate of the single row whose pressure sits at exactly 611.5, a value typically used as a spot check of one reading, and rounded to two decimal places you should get 26.83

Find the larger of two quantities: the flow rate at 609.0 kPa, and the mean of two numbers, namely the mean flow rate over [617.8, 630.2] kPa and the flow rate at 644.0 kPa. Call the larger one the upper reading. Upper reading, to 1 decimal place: 26.5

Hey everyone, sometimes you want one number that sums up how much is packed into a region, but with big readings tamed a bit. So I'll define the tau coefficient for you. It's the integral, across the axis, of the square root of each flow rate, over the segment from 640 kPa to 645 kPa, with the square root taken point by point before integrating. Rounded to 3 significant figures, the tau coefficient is 25.2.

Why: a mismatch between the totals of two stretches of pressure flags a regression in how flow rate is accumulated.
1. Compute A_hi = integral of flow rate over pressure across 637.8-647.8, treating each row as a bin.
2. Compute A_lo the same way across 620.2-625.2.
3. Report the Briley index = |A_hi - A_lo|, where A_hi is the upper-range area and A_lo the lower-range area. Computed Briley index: 124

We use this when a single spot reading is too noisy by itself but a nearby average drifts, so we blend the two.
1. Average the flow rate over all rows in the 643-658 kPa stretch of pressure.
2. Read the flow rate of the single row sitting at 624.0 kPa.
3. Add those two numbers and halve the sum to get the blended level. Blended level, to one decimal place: 26.2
